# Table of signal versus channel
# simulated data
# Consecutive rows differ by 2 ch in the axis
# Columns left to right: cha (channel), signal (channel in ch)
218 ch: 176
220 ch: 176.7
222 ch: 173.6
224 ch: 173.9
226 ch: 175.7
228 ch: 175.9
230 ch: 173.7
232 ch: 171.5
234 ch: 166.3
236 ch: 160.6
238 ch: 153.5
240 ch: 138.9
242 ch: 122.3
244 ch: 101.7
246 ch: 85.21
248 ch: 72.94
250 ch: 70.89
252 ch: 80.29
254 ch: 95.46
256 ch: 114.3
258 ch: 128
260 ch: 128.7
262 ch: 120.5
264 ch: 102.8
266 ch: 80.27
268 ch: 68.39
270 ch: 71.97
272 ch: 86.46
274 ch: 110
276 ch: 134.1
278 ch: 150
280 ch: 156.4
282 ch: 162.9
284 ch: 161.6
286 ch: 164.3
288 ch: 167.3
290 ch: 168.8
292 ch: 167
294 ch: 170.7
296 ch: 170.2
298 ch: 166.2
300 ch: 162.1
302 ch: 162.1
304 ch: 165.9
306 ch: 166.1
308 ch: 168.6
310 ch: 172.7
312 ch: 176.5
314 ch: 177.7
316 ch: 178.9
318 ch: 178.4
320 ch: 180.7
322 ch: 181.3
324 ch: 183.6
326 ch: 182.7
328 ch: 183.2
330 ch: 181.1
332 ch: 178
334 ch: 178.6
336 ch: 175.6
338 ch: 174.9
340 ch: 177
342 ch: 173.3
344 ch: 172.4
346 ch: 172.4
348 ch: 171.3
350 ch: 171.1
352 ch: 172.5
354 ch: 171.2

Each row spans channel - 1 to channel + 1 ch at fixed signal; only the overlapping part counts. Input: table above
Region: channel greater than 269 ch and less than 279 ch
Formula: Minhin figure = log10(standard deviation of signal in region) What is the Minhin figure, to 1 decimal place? 1.5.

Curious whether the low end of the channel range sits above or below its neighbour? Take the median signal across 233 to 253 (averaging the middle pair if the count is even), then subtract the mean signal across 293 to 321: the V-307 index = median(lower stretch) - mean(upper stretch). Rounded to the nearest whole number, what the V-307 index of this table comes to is -59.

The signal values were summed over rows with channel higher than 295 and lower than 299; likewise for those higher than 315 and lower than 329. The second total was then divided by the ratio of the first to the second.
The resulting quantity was 4786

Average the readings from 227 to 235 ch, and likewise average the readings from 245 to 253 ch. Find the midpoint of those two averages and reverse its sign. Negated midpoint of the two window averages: -125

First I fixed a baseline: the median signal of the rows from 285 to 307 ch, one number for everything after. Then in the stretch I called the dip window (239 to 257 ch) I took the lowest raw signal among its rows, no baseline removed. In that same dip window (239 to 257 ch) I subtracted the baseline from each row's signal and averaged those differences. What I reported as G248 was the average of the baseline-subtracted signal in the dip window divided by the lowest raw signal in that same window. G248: -0.96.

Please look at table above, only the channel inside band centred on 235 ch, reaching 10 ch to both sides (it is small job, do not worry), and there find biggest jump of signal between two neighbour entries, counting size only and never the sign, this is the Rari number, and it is 21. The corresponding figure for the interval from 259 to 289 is 24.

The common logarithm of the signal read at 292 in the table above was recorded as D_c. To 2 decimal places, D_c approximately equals 2.22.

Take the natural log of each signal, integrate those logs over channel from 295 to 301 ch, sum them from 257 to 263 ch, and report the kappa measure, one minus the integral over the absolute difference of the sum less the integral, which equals -0.90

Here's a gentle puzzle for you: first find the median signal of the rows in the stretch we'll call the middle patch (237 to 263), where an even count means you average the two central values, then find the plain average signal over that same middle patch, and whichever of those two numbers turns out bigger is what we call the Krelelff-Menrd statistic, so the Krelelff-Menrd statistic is 114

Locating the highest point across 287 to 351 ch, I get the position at 324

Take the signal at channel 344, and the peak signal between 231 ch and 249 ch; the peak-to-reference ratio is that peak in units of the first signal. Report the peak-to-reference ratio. 0.99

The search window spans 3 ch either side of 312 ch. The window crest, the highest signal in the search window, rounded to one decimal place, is 177.7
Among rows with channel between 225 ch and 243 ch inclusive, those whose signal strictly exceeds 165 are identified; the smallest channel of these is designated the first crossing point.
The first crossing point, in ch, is 226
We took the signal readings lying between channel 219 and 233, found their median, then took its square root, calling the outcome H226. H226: 13.2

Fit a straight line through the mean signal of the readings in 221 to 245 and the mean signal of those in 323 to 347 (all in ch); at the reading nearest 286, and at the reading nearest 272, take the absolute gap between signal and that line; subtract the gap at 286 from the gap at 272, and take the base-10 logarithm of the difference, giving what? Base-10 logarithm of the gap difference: 1.9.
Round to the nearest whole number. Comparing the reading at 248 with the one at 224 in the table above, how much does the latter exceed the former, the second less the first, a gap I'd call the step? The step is 101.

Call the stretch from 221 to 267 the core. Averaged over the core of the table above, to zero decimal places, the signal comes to 129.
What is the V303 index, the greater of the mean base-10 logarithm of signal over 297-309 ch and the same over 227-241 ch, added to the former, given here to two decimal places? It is 4.44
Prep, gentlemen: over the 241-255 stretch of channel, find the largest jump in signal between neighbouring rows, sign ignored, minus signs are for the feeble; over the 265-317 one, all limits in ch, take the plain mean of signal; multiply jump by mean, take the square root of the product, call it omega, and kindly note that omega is 55.5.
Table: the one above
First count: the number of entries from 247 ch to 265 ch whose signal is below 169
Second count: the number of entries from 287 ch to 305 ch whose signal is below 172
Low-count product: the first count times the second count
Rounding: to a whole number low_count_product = 81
